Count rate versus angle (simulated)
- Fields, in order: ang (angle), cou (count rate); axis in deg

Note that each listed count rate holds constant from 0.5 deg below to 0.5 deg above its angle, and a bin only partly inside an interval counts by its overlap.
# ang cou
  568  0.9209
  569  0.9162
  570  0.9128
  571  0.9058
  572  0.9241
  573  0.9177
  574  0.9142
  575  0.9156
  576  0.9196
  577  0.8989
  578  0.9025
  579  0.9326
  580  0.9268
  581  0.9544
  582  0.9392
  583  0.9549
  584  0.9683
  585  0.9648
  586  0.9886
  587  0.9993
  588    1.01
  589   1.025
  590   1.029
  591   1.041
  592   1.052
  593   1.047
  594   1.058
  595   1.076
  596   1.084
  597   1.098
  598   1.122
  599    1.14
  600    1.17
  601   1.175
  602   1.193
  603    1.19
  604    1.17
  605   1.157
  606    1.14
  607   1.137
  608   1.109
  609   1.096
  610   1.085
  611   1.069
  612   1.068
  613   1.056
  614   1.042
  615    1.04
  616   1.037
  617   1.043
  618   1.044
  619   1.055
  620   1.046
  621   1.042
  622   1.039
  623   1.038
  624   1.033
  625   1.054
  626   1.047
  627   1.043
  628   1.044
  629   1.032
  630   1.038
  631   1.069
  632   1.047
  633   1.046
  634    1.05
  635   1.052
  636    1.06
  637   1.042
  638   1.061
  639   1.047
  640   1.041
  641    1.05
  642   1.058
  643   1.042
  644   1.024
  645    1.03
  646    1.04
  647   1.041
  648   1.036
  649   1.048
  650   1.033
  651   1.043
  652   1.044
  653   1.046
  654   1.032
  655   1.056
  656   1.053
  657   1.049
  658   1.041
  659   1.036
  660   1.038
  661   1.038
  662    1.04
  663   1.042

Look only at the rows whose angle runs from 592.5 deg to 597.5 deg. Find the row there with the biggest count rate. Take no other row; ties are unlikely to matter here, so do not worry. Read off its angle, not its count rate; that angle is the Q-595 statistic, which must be 597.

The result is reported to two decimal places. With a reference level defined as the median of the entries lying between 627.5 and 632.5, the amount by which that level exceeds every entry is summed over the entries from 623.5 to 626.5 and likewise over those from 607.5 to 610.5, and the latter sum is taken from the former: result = 0.16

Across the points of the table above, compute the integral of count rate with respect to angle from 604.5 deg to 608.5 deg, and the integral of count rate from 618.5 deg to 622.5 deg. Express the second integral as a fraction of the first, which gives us 0.92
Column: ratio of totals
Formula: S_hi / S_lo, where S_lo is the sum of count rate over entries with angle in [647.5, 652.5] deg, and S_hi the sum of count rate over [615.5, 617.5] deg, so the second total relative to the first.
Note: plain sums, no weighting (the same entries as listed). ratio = 0.40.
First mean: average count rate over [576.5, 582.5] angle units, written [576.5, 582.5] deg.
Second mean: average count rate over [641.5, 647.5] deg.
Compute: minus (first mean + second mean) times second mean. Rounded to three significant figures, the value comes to -2.04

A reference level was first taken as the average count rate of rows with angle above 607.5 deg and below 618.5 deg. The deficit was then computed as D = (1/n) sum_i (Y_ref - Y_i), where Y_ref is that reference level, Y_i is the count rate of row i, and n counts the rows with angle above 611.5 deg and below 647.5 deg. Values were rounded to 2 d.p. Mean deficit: 0.02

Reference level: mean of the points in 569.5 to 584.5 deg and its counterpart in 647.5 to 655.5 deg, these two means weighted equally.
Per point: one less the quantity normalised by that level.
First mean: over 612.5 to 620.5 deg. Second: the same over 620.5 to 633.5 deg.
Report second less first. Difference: 0.00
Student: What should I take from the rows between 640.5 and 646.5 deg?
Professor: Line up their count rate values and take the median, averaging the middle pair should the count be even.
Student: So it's 1.041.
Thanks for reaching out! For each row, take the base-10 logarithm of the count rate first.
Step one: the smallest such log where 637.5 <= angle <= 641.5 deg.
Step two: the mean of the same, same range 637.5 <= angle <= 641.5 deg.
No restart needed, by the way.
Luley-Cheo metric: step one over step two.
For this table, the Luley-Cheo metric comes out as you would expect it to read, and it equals 0.83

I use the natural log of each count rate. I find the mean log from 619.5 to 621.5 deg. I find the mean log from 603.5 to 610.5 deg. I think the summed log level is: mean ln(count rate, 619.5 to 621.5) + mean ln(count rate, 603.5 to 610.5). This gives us 0.16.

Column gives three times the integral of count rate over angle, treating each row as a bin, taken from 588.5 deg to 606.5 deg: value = 60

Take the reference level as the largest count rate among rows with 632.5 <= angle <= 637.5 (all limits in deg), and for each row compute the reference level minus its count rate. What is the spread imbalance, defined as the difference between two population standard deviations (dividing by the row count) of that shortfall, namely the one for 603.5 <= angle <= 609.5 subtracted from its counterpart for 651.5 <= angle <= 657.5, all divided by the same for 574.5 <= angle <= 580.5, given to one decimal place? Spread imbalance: -1.5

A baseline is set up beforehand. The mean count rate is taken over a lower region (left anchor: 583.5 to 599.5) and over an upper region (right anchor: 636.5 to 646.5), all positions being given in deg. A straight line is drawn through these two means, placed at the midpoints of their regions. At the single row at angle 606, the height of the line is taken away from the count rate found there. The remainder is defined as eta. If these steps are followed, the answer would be 0.10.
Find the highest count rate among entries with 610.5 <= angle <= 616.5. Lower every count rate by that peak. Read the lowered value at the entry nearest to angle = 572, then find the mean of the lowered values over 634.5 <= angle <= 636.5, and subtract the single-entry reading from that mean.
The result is 0.13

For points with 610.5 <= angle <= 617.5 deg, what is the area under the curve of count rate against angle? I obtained 7.4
